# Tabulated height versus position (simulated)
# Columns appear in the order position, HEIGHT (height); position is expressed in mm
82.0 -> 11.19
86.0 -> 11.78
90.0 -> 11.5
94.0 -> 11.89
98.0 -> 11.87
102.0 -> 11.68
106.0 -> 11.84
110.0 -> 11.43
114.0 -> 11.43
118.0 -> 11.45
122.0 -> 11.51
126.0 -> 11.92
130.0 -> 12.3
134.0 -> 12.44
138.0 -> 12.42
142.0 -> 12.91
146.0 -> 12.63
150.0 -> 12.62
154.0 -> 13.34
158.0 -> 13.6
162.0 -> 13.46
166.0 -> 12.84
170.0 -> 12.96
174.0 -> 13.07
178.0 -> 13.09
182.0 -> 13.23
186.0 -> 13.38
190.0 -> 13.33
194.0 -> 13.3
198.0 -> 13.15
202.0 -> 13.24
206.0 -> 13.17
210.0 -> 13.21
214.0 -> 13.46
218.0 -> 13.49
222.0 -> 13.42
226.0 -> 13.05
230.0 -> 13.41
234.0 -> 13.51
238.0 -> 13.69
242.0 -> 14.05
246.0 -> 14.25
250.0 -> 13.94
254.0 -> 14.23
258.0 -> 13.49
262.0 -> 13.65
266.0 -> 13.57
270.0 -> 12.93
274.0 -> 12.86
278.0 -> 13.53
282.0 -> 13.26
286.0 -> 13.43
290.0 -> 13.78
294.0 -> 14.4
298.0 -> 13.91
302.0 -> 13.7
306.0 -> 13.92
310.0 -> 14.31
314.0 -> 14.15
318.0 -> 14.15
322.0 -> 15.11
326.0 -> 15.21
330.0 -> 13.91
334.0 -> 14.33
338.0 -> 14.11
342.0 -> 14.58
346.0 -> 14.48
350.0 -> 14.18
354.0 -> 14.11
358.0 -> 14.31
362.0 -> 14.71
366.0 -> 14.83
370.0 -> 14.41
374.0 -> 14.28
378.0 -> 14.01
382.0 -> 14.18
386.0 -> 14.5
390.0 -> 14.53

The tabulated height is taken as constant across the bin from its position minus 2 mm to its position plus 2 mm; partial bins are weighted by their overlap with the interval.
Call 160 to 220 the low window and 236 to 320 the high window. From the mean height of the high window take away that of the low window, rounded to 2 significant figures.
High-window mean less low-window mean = 0.55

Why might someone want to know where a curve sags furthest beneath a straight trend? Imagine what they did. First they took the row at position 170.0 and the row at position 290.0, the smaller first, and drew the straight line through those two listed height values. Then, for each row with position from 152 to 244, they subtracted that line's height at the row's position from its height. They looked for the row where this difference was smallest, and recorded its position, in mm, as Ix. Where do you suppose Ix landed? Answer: 226.0 mm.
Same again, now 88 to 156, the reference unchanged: 118.0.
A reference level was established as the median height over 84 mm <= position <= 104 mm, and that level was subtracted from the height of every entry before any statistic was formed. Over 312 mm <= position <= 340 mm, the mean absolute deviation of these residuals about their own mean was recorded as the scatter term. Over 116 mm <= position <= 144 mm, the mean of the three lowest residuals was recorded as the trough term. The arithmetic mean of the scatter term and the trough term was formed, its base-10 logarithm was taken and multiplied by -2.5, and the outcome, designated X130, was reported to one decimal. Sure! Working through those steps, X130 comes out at 2.2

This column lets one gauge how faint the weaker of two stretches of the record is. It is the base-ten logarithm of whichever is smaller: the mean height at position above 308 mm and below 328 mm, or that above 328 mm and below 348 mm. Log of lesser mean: 1.15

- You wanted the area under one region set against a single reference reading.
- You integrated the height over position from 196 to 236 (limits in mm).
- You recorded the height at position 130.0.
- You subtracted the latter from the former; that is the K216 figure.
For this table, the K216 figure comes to 520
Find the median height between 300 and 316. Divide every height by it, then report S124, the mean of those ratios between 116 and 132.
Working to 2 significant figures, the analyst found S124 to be 0.84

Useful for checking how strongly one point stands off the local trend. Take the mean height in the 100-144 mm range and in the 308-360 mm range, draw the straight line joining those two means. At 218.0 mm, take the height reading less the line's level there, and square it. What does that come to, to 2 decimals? 0.20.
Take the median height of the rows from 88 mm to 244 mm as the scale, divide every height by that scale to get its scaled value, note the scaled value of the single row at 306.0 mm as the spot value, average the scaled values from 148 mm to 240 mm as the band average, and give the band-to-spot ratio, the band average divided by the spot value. 0.953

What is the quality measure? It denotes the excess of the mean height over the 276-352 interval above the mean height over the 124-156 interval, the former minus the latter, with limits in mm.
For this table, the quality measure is 1.6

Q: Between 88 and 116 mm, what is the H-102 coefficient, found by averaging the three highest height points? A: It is 11.9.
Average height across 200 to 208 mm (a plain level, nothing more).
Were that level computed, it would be 13.2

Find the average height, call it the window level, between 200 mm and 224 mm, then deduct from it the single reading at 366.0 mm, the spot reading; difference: -1.5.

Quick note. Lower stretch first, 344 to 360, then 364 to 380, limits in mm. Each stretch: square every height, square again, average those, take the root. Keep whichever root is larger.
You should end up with 207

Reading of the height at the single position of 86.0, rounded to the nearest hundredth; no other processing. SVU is 11.78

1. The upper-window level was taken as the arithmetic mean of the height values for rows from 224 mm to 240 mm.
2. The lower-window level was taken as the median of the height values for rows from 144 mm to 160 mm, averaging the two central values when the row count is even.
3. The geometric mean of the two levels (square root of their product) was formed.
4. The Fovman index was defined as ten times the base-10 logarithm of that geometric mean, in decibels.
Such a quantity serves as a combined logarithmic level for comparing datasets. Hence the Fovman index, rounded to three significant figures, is 11.2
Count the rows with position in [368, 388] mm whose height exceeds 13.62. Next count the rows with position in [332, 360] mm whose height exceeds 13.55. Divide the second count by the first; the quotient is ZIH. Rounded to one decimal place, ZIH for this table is 1.4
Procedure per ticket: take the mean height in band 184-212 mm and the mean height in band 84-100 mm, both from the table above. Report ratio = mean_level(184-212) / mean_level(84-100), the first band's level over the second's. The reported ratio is 1.13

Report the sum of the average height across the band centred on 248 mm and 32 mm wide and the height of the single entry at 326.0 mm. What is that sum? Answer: 29.1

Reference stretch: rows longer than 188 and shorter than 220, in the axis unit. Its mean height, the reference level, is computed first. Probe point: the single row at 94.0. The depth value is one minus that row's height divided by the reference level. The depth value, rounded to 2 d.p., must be 0.11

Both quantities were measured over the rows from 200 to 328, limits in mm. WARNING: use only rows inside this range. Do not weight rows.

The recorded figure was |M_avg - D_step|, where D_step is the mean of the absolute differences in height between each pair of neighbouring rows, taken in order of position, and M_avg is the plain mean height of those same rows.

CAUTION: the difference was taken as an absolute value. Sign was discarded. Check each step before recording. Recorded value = 13.4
